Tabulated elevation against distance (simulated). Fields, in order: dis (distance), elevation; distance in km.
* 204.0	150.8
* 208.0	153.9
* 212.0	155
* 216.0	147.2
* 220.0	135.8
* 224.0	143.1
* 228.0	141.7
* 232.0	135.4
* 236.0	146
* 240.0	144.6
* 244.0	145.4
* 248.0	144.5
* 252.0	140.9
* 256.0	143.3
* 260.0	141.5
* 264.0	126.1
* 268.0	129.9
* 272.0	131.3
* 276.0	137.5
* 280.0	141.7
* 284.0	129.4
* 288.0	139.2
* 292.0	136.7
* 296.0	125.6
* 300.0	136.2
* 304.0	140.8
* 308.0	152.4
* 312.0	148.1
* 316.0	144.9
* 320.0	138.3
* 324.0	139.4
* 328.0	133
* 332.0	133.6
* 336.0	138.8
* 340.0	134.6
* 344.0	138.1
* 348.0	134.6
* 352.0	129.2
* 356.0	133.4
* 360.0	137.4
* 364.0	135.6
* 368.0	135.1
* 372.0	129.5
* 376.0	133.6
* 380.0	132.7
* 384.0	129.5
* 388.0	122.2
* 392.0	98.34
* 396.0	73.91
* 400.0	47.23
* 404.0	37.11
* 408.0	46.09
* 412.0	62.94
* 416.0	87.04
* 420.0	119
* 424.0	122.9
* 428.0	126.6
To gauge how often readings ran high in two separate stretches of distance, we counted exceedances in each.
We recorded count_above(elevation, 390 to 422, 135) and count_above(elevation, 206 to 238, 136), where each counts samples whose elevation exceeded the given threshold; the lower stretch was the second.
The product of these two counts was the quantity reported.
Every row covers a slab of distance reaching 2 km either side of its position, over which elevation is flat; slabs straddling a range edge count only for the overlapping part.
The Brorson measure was 0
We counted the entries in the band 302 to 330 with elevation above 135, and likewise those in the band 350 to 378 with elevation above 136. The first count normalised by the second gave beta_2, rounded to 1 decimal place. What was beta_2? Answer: 6.0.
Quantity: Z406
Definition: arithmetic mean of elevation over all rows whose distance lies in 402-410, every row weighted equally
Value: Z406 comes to 42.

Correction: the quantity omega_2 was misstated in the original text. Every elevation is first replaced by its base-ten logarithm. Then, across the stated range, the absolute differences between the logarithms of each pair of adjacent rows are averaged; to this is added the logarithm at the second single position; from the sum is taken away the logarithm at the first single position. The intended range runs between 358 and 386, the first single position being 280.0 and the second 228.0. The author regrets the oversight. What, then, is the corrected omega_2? 0.01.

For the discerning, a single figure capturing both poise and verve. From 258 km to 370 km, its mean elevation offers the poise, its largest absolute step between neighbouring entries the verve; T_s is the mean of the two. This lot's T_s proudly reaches 76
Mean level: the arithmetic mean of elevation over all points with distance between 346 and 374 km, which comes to 134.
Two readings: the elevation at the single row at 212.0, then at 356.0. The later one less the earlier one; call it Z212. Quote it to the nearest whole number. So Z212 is -22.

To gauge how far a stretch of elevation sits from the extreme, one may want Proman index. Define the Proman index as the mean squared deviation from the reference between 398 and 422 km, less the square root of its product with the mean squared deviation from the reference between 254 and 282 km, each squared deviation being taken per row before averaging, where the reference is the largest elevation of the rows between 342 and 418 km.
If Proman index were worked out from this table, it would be 5412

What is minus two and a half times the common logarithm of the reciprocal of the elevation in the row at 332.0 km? 5.31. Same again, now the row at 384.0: 5.28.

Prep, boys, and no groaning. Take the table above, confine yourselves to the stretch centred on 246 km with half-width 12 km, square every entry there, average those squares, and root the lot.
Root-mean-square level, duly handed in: 144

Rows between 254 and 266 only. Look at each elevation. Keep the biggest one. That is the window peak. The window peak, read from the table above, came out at 143.3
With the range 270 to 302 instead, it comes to 141.7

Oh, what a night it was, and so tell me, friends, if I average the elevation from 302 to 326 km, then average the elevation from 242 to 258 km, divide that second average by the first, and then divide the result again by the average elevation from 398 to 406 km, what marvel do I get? 0.024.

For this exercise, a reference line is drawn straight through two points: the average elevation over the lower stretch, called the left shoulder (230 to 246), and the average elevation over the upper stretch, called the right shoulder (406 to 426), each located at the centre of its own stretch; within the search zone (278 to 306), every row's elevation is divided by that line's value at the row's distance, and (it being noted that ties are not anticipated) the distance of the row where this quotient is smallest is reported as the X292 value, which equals 296.0 km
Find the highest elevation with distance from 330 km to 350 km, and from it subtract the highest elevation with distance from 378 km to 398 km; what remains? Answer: 6.1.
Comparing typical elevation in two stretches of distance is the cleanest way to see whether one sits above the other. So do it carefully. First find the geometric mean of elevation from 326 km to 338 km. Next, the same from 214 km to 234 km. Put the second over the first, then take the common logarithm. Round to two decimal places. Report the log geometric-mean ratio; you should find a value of 0.02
